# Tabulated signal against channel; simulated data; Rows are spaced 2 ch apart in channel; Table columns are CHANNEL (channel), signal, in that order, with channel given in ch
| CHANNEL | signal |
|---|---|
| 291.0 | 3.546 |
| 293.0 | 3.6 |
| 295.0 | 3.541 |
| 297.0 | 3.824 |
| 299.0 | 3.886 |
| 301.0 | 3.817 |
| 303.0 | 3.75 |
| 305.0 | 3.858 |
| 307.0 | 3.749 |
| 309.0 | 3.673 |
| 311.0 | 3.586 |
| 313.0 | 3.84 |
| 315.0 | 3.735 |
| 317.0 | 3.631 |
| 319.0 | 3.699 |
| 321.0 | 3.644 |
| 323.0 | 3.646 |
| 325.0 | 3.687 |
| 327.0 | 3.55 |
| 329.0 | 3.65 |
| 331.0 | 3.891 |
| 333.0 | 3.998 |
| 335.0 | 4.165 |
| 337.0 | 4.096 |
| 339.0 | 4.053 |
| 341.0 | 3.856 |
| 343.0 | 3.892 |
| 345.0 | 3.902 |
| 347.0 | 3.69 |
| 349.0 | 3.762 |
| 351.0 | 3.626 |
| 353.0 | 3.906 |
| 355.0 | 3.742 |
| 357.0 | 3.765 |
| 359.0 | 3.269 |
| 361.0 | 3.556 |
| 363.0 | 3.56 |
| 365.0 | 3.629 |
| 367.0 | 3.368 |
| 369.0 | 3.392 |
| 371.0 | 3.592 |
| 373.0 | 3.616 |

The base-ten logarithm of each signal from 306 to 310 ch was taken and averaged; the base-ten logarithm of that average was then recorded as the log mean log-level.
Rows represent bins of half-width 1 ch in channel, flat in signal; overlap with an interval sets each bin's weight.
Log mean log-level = -0.245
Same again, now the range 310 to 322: -0.247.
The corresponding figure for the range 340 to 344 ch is -0.231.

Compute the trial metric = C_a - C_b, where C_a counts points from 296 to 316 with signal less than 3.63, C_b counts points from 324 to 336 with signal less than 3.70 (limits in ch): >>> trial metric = -2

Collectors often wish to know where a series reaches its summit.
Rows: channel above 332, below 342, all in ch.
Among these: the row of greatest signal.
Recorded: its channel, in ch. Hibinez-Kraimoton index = 335.0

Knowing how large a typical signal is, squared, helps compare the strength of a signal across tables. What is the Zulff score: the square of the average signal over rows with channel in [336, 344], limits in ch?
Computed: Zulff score 15.8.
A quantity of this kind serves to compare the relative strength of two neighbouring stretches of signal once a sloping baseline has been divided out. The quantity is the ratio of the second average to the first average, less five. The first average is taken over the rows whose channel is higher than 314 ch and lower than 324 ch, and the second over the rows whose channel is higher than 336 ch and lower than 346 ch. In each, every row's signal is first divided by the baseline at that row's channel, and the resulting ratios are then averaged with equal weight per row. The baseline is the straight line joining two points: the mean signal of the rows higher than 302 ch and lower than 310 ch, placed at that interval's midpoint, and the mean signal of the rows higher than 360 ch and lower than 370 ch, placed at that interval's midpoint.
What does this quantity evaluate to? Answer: -3.89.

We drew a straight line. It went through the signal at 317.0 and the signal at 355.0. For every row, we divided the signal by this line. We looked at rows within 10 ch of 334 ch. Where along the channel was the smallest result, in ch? 327.0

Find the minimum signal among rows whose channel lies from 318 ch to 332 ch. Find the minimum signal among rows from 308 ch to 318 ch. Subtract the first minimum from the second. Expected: 0.0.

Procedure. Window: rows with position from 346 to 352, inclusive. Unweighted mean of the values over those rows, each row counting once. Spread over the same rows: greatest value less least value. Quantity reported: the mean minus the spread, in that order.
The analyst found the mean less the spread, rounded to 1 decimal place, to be 3.6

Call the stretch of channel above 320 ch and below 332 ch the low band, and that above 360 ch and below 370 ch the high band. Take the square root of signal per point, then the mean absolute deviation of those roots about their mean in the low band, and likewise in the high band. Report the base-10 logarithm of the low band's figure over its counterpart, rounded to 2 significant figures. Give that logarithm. -0.13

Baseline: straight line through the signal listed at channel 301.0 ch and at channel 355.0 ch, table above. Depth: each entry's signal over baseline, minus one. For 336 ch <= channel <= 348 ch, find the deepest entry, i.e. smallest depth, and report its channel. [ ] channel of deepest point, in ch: 347.0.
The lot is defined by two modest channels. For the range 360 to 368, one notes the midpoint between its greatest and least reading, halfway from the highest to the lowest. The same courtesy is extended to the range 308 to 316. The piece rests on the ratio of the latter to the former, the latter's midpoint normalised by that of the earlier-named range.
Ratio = 1.06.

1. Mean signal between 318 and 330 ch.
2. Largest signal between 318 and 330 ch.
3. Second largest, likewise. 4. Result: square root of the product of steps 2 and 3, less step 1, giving 0.047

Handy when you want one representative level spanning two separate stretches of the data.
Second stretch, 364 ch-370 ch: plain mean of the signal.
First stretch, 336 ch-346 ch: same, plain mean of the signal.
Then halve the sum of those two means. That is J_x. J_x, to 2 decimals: 3.71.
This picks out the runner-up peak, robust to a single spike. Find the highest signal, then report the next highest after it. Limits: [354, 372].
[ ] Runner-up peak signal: 3.742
